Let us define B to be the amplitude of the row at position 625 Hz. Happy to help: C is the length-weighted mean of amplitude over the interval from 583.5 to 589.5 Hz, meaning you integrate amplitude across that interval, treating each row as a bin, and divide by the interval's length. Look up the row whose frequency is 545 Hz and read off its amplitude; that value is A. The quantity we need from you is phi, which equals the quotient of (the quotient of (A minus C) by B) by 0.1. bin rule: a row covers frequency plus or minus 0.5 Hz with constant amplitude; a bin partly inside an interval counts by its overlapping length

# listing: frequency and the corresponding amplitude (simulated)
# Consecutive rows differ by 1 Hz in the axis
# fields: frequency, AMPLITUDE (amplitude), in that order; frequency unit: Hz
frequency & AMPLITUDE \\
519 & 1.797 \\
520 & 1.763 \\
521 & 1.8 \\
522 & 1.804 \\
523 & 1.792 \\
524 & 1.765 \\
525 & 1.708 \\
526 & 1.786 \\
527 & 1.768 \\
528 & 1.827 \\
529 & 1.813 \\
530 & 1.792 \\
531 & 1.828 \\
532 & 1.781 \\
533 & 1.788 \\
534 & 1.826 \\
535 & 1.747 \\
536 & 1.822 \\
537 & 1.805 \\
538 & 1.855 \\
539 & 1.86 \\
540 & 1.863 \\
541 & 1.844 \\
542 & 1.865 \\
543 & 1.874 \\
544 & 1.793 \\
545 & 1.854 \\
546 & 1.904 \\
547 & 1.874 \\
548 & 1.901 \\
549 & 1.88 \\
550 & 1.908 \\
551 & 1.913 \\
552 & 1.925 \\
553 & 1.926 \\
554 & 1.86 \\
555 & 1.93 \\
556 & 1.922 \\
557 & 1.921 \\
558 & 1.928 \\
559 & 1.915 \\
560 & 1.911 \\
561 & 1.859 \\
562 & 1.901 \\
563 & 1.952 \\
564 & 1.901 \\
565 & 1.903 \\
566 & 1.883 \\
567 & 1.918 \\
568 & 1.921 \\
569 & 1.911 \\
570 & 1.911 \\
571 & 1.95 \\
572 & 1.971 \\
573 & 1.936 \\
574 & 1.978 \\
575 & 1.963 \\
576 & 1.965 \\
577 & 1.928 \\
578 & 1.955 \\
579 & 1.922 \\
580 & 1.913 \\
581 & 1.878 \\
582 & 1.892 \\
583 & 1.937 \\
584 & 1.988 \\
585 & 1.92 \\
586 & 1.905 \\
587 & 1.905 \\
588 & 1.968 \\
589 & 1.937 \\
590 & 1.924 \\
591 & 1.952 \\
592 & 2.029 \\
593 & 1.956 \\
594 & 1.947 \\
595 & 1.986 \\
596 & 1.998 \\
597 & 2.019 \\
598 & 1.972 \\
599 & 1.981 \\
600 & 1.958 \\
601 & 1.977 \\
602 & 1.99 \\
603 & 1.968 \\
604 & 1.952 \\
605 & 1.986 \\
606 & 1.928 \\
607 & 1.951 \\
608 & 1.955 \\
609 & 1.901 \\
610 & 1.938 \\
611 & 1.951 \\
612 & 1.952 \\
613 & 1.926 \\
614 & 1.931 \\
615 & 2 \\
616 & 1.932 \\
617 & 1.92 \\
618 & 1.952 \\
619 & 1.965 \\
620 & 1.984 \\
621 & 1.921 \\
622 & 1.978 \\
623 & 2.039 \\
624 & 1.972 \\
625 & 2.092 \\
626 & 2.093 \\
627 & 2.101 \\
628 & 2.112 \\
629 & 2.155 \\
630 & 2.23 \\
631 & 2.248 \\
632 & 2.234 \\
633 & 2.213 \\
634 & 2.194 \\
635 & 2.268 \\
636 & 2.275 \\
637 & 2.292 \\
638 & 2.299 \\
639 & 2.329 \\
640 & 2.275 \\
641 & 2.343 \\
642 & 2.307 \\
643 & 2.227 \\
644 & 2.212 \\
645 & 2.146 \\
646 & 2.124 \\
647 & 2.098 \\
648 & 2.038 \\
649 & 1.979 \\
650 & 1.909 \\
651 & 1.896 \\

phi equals -0.4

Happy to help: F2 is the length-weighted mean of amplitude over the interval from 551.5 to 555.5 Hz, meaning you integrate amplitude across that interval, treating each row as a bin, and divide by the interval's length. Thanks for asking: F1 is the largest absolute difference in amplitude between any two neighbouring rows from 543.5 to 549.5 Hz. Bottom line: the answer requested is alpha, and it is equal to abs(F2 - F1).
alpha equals 1.85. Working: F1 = 0.061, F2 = 1.910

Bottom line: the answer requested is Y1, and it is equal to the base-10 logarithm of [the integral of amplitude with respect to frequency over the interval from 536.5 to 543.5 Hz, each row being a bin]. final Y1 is 1.11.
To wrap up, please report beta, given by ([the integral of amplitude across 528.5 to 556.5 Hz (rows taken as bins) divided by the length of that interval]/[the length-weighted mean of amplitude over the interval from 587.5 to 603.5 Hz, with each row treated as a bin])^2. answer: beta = 0.88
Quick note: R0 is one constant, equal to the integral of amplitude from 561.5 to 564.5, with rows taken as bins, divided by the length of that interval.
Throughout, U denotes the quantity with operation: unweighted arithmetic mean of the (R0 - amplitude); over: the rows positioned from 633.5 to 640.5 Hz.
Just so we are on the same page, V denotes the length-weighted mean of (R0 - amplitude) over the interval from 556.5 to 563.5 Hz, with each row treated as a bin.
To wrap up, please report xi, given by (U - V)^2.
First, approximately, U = -0.36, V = 0.01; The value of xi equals 0.13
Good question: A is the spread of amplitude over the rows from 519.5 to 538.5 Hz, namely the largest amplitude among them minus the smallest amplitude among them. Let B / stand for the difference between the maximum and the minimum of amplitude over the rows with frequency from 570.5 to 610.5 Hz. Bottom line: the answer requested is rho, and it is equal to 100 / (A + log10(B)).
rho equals -148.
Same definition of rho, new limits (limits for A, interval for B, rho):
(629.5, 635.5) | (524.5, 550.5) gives -160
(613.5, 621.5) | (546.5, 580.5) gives -118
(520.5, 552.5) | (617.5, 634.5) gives -373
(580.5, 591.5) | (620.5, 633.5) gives -266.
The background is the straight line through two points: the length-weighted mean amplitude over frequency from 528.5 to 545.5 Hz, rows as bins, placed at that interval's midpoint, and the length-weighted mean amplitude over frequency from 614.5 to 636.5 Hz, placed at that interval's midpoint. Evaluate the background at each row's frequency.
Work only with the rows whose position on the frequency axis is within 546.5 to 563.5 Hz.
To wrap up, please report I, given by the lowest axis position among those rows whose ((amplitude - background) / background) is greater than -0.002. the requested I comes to 547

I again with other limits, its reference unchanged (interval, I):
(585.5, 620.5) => 592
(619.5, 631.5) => 625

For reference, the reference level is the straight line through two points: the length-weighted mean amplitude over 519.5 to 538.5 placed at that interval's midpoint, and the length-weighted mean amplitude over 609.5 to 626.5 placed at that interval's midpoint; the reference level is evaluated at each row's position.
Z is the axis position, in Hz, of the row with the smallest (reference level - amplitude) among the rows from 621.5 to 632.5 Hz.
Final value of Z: 631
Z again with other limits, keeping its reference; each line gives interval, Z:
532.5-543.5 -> 543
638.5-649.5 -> 641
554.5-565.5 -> 563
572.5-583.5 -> 574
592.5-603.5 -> 597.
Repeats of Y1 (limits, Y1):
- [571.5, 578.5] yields 1.14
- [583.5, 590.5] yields 1.13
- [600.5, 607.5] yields 1.14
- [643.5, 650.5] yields 1.16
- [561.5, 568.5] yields 1.13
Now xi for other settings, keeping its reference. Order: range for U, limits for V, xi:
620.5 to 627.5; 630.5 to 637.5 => 0.05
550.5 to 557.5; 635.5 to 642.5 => 0.15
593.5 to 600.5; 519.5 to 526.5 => 0.04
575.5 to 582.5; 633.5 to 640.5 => 0.13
